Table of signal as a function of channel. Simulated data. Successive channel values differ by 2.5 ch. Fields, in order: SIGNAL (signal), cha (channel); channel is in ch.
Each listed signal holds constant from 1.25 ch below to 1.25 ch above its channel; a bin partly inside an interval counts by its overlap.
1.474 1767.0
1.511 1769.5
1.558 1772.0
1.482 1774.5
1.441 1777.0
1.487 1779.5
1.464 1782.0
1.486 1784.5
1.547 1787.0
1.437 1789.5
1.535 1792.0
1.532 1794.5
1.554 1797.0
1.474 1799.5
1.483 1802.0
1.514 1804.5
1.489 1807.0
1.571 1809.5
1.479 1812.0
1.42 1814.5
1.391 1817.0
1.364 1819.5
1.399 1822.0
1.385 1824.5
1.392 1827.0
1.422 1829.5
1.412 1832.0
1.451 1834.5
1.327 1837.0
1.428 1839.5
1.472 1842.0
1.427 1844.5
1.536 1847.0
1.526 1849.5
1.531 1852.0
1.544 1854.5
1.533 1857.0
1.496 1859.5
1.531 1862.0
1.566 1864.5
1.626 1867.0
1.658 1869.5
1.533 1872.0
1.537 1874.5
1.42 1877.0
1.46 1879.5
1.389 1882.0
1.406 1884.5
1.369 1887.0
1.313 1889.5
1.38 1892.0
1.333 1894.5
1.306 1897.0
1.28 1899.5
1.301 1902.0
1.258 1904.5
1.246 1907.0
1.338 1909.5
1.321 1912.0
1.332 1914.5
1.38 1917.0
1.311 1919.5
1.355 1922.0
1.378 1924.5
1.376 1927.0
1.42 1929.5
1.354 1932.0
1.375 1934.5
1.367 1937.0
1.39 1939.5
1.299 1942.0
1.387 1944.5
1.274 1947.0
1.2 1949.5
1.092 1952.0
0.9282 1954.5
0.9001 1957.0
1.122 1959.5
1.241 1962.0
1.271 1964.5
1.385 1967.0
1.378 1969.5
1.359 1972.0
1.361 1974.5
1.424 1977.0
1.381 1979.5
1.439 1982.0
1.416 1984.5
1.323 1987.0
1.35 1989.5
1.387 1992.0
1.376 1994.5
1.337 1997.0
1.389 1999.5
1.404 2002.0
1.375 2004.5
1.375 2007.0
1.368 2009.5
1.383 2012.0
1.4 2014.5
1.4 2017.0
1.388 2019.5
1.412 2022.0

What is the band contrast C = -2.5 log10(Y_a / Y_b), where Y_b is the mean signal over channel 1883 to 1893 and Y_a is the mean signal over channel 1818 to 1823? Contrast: -0.011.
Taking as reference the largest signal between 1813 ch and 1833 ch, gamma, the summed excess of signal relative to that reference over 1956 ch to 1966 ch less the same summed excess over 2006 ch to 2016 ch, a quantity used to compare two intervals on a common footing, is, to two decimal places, -0.99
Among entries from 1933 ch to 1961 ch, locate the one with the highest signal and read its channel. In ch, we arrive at 1939.5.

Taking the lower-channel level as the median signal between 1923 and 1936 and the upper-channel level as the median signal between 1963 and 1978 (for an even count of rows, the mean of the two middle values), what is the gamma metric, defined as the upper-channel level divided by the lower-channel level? 1.00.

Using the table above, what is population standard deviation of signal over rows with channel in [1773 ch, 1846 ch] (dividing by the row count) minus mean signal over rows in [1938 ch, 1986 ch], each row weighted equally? -1.22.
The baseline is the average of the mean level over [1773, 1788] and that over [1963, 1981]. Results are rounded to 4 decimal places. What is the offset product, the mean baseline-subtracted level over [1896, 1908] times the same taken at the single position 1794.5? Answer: -0.0157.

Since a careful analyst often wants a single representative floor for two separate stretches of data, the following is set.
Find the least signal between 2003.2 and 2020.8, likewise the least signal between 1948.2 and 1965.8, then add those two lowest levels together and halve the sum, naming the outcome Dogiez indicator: 1.13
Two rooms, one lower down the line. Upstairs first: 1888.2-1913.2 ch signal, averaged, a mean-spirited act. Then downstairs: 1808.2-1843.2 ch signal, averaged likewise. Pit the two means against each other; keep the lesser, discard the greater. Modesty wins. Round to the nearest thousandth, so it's 1.308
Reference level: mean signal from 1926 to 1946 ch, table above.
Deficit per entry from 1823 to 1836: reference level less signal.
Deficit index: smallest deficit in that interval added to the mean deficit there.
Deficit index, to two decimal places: -0.12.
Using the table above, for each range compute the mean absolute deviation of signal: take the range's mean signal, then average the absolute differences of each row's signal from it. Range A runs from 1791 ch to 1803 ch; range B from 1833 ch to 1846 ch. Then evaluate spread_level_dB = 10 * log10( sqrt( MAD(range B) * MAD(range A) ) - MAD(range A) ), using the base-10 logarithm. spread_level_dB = -24.3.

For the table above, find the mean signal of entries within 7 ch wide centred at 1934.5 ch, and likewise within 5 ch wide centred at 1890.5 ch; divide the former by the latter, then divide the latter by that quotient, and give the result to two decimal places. 1.33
